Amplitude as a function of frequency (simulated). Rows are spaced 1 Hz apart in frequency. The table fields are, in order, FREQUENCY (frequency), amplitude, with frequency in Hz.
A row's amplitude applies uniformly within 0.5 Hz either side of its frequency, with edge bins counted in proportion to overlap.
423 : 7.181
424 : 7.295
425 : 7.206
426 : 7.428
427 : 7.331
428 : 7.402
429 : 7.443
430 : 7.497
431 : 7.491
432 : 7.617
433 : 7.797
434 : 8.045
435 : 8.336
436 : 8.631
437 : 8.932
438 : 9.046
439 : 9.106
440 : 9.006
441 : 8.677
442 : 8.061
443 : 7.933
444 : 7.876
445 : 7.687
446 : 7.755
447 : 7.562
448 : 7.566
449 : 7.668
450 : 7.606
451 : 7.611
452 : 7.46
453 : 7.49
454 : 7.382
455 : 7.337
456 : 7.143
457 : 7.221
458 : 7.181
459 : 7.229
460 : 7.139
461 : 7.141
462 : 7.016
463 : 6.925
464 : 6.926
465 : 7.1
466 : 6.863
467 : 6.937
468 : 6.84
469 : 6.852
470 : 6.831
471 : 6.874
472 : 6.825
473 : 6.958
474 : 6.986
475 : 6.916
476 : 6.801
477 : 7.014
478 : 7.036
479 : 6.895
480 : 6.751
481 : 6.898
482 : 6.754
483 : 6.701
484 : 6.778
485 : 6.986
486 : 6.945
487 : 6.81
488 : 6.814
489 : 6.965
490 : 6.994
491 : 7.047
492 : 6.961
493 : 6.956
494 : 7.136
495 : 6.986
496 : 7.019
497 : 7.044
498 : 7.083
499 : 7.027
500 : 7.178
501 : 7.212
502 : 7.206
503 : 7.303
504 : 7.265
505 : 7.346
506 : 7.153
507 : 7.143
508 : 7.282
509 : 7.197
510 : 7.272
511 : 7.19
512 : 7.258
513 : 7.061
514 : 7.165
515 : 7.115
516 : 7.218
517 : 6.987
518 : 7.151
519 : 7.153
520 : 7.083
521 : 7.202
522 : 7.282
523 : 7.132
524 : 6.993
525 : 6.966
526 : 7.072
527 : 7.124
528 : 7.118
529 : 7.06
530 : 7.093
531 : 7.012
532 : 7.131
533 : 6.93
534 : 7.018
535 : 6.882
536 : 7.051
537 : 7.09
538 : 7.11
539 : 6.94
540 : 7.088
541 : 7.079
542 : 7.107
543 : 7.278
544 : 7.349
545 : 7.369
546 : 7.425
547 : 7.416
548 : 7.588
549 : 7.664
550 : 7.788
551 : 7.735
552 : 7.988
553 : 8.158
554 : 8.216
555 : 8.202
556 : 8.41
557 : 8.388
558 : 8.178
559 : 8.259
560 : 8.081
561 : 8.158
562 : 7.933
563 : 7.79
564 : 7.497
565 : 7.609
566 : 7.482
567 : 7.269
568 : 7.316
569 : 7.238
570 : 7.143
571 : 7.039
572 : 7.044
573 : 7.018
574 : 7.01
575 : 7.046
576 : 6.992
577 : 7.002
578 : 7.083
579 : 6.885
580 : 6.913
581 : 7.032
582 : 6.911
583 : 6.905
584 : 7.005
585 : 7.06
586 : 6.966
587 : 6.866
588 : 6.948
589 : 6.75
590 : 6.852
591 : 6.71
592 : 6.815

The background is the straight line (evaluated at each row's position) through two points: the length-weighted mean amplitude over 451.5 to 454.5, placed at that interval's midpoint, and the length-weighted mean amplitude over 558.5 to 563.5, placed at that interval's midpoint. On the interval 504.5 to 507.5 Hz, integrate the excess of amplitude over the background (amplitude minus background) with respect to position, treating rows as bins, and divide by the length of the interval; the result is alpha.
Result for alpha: -0.52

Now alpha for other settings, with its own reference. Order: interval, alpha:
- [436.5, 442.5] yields 1.44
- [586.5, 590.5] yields -1.34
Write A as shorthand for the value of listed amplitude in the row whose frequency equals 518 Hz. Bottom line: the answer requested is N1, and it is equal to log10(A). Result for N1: 0.854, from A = 7.151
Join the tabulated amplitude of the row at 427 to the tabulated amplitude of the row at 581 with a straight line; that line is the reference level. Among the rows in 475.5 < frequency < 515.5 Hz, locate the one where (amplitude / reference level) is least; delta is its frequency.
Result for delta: 483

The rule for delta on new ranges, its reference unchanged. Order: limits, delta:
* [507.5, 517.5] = 517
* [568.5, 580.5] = 579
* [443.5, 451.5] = 447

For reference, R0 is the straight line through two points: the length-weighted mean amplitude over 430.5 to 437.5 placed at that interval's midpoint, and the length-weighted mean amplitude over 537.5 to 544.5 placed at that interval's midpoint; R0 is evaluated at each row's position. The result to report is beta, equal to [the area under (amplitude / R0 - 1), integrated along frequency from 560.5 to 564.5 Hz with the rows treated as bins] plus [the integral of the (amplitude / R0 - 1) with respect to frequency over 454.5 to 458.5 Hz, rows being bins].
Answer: 0.2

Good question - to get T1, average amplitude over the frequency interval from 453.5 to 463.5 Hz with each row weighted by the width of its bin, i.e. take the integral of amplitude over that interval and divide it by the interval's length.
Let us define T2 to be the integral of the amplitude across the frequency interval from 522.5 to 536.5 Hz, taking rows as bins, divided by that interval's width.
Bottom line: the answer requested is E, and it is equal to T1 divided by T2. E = 1.02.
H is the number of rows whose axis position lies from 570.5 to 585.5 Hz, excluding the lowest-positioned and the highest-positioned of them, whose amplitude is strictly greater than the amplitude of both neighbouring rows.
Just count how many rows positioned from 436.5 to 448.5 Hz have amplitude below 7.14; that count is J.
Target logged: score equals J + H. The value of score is 4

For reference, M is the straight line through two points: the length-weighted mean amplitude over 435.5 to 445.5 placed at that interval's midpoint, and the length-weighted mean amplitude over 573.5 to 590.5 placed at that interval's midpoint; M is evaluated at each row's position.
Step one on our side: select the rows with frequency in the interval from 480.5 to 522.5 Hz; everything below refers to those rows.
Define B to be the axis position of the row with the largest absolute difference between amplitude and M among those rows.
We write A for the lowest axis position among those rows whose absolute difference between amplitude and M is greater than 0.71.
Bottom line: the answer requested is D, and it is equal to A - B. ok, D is -2 Hz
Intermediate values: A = 481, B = 483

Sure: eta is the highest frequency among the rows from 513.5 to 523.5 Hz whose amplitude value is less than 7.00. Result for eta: 517 Hz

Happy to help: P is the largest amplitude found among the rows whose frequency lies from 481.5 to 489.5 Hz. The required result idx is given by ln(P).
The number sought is 1.94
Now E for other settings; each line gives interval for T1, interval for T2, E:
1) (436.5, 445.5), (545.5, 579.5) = 1.12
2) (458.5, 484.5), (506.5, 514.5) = 0.96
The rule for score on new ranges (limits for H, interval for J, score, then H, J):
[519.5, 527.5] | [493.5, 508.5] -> 7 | 1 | 6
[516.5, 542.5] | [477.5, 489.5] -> 20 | 8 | 12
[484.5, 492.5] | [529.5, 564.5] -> 14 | 1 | 13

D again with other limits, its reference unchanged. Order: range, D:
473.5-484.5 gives -9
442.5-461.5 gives -11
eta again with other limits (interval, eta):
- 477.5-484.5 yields 484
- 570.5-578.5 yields 576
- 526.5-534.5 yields 533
